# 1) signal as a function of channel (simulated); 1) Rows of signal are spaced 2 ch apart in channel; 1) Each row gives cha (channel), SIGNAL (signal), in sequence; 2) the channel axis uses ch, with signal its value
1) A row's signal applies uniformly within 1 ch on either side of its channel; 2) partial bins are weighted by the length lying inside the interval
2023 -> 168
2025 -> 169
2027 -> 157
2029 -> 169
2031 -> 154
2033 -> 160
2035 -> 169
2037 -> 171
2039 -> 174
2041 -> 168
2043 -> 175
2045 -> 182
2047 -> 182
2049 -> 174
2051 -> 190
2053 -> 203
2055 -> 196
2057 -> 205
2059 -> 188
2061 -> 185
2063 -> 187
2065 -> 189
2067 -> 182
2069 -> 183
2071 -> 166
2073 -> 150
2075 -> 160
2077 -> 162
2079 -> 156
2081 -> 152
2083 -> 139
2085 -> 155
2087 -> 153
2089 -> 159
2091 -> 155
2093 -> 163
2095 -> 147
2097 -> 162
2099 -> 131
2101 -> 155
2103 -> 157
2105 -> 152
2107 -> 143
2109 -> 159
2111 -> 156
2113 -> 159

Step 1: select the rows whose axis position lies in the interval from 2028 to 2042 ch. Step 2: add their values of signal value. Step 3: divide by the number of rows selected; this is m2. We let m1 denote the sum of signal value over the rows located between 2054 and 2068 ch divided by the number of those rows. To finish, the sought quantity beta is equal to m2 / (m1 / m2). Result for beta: 146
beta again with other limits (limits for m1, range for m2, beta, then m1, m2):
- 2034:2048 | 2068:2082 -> 149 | 174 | 161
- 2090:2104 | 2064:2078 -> 190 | 153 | 170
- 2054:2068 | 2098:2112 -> 119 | 190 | 150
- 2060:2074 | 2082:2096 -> 132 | 177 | 153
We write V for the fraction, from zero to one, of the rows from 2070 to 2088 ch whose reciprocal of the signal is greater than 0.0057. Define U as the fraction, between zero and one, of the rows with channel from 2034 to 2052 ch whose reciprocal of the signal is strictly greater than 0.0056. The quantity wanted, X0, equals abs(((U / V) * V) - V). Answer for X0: 0.3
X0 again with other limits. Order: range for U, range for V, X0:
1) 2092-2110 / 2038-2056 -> 0.6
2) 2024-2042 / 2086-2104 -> 0.0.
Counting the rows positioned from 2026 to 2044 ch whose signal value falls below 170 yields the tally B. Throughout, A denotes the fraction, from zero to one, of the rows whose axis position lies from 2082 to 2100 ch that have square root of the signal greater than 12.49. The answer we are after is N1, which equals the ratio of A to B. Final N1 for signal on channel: 0.06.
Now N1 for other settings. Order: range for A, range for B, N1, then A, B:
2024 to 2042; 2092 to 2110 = 0.10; 0.89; 9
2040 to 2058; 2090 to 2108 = 0.11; 1.00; 9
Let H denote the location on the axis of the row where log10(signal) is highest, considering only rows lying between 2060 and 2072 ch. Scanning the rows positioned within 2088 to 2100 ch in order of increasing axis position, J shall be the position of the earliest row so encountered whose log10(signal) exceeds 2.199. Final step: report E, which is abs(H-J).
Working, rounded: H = 2065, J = 2089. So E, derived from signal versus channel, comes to 24 ch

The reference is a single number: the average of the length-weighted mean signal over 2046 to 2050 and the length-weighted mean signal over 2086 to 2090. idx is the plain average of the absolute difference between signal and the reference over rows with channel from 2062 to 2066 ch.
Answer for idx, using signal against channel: 21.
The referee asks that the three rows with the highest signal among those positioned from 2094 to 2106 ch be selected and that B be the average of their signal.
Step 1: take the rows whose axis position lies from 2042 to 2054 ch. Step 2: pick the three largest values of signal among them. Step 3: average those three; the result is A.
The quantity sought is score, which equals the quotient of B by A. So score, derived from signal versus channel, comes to 0.82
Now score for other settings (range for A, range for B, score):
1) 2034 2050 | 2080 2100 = 0.90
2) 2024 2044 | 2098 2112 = 0.91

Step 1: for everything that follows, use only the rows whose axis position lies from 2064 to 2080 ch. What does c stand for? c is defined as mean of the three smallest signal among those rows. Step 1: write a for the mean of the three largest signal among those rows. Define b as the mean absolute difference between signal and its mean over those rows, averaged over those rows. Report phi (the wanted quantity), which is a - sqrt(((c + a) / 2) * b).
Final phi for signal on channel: 139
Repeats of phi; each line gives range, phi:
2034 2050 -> 153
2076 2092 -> 133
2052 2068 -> 164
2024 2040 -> 139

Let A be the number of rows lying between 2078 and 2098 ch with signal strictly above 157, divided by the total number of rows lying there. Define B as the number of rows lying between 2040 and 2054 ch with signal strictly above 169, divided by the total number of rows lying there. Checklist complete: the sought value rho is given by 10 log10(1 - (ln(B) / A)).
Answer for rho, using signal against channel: 1.8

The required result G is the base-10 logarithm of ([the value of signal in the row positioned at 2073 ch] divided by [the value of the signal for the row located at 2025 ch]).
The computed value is -0.052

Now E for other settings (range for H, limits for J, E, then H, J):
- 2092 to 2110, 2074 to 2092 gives 18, 2093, 2075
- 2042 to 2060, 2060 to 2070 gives 4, 2057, 2061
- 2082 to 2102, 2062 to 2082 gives 30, 2093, 2063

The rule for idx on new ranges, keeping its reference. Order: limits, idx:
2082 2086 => 20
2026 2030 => 6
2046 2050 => 11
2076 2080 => 8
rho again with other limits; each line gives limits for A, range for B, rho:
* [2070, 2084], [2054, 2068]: 0.0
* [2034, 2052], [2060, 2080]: 2.3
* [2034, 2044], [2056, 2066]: 0.0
